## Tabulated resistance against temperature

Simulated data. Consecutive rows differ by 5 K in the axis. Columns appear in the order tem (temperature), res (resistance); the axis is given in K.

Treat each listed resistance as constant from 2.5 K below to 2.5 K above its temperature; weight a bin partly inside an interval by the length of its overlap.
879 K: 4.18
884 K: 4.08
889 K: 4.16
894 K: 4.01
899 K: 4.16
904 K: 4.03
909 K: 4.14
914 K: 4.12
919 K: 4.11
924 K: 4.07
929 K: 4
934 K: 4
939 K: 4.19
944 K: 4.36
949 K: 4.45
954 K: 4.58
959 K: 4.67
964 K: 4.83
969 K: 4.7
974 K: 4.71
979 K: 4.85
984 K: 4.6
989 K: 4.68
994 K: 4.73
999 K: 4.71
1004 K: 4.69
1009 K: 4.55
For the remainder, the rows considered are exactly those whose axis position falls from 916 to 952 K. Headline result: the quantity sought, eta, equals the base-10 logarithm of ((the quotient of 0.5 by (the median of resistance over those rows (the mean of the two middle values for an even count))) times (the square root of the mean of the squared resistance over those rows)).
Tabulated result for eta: -0.295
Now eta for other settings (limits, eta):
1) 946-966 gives -0.300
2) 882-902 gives -0.303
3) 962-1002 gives -0.299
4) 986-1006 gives -0.301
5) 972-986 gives -0.300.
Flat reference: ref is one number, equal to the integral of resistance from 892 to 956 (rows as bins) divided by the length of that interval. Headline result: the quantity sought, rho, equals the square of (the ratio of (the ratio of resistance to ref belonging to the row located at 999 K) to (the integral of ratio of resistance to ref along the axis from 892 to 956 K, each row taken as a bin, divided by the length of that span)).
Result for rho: 1.3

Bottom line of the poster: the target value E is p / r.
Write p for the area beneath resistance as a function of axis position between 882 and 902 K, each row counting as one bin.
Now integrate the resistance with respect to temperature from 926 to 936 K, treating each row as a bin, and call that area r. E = 2.0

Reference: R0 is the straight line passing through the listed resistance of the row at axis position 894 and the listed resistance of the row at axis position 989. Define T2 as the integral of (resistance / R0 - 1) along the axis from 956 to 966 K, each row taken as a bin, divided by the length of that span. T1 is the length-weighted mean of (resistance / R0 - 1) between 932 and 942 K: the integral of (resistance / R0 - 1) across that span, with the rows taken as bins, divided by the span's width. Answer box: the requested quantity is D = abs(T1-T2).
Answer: 0.103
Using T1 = -0.047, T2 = 0.057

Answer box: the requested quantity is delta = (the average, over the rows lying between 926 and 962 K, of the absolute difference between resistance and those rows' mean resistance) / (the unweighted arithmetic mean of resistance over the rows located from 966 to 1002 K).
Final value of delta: 0.047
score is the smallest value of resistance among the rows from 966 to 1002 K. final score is 4.6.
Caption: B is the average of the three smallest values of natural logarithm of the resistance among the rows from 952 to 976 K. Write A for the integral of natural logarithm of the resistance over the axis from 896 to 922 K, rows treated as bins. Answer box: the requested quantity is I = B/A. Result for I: 0.042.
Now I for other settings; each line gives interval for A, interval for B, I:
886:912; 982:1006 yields 0.042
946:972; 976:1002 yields 0.039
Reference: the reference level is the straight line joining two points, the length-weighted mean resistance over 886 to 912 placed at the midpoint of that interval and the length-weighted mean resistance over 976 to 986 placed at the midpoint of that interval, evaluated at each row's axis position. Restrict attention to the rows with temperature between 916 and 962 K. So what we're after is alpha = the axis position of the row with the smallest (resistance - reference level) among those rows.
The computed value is 934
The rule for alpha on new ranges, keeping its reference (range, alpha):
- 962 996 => 984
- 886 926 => 924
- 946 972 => 949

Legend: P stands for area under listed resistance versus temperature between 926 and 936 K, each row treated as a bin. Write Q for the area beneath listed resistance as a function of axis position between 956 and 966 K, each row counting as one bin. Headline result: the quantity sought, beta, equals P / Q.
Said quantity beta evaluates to 0.85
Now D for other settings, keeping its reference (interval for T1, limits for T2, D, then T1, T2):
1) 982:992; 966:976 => 0.039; -0.004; 0.035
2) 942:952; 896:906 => 0.001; 0.007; 0.009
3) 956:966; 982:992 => 0.061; 0.057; -0.004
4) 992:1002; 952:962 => 0.045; -0.004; 0.041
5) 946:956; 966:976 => 0.014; 0.021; 0.035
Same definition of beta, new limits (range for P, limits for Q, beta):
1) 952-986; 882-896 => 2.80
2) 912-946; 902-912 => 3.42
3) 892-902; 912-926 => 0.71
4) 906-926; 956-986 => 0.58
